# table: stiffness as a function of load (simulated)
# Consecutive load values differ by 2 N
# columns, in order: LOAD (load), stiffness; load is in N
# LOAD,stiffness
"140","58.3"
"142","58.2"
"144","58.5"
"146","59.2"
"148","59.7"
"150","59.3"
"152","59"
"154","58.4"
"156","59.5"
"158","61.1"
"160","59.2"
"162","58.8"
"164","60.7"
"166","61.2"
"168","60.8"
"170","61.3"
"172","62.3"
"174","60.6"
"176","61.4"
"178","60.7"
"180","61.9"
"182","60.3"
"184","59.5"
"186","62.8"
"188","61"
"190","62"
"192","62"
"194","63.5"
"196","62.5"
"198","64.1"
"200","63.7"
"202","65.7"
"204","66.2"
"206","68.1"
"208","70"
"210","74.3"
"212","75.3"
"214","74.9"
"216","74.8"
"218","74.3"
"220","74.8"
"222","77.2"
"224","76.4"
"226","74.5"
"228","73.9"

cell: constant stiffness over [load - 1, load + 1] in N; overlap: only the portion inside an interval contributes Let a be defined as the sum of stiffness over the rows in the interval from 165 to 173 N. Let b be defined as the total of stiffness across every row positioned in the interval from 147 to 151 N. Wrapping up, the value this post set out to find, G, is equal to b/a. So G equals 0.48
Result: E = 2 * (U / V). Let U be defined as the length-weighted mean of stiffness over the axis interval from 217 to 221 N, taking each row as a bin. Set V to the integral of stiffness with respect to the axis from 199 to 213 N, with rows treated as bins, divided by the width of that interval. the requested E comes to 2.16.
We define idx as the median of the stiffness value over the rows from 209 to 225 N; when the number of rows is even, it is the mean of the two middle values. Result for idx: 75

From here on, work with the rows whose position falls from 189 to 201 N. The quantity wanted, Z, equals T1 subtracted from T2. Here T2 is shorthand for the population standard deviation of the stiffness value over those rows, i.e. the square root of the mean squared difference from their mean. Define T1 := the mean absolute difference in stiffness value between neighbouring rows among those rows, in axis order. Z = -0.1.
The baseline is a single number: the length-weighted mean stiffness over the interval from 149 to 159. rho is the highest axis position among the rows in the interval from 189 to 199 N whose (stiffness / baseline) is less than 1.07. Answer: 196 N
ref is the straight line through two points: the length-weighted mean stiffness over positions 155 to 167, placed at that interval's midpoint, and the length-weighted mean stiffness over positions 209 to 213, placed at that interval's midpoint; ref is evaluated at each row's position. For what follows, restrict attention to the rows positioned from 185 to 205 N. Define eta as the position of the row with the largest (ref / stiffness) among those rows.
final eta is 196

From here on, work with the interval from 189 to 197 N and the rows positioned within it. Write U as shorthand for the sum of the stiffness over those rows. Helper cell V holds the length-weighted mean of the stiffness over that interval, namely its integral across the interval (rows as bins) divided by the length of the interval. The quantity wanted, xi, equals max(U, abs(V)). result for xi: 250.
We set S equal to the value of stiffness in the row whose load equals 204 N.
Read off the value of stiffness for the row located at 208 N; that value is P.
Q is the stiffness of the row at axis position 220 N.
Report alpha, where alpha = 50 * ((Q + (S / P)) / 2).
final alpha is 1894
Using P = 70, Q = 74.8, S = 66.2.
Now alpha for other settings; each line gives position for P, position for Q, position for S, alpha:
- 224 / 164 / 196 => 1538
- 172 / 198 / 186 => 1628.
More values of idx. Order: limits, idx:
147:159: 59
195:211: 66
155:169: 61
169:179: 61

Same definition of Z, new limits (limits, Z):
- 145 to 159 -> 0.0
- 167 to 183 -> -0.4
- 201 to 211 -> 1.0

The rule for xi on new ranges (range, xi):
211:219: 299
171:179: 245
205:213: 288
